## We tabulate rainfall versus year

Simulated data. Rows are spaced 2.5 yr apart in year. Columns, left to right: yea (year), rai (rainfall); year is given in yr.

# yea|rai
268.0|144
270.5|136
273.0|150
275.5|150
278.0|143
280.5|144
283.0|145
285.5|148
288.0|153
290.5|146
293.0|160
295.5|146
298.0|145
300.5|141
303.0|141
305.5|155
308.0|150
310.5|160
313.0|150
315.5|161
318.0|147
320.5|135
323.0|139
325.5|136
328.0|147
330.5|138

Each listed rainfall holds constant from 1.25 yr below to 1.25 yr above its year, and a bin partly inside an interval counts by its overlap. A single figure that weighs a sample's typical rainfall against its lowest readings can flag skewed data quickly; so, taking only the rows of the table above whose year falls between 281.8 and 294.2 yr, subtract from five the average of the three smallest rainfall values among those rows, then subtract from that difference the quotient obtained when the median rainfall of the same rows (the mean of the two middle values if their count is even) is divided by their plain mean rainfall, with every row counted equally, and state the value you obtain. -142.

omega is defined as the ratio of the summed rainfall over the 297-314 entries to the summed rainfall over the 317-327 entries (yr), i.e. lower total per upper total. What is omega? 1.9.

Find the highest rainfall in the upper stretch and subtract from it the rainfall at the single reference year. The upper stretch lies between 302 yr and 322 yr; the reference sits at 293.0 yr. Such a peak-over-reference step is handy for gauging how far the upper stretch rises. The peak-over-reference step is 1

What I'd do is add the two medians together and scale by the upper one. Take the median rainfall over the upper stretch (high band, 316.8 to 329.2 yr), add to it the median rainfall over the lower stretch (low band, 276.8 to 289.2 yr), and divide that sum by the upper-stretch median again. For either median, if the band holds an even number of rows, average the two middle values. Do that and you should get 2.04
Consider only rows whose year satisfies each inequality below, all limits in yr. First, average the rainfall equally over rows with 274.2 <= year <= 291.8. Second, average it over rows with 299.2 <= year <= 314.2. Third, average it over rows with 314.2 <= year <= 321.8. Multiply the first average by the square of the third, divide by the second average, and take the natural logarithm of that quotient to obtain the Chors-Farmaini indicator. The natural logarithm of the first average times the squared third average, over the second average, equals 10.0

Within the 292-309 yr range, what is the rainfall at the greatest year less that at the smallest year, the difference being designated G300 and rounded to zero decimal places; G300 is -10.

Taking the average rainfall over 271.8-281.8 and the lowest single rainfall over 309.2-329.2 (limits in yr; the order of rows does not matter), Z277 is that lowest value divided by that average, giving 0.920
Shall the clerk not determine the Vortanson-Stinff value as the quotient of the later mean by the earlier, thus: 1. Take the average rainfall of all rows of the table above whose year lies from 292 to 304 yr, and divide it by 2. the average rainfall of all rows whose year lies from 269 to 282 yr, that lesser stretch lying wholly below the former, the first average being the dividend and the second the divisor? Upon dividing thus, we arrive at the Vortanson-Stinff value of 1.01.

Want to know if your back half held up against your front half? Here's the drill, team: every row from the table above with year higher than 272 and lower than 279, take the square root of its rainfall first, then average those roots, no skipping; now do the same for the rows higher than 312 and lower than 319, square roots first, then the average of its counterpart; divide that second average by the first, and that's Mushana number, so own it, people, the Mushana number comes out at 1.02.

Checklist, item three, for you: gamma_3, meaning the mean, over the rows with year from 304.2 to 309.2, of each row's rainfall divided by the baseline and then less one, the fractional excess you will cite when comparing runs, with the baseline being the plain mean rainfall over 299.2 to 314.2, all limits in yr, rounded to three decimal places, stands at 0.020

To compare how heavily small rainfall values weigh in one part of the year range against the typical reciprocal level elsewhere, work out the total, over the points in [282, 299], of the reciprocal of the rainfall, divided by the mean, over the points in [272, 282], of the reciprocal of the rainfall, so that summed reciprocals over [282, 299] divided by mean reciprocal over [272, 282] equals 6.9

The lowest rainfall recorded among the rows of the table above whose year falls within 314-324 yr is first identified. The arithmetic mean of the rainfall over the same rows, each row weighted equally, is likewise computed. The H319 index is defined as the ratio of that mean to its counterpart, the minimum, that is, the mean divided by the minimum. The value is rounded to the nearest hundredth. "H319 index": 1.08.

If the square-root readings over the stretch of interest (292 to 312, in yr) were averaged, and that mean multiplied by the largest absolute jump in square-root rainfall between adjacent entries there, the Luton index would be 7.0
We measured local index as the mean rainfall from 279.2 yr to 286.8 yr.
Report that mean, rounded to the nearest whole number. 146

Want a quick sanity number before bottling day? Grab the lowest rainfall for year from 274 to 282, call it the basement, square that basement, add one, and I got 20450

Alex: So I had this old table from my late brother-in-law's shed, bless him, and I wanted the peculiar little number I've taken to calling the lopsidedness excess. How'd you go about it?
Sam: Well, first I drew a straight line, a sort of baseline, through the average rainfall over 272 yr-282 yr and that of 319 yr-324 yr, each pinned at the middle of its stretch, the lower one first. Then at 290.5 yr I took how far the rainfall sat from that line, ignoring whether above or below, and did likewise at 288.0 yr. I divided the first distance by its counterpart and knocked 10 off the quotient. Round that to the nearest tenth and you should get -9.7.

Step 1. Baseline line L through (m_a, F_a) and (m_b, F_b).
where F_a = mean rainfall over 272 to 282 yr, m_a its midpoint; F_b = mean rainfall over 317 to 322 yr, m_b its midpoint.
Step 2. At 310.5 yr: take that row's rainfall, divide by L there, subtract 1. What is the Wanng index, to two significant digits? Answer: 0.13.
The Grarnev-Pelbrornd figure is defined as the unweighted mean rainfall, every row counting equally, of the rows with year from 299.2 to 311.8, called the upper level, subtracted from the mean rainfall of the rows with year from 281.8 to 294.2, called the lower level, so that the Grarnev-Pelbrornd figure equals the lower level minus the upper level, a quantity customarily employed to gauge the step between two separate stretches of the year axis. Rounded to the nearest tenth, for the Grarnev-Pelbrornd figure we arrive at 1.0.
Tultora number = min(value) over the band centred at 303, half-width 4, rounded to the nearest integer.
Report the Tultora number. 141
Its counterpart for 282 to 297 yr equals 145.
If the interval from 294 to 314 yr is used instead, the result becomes 141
